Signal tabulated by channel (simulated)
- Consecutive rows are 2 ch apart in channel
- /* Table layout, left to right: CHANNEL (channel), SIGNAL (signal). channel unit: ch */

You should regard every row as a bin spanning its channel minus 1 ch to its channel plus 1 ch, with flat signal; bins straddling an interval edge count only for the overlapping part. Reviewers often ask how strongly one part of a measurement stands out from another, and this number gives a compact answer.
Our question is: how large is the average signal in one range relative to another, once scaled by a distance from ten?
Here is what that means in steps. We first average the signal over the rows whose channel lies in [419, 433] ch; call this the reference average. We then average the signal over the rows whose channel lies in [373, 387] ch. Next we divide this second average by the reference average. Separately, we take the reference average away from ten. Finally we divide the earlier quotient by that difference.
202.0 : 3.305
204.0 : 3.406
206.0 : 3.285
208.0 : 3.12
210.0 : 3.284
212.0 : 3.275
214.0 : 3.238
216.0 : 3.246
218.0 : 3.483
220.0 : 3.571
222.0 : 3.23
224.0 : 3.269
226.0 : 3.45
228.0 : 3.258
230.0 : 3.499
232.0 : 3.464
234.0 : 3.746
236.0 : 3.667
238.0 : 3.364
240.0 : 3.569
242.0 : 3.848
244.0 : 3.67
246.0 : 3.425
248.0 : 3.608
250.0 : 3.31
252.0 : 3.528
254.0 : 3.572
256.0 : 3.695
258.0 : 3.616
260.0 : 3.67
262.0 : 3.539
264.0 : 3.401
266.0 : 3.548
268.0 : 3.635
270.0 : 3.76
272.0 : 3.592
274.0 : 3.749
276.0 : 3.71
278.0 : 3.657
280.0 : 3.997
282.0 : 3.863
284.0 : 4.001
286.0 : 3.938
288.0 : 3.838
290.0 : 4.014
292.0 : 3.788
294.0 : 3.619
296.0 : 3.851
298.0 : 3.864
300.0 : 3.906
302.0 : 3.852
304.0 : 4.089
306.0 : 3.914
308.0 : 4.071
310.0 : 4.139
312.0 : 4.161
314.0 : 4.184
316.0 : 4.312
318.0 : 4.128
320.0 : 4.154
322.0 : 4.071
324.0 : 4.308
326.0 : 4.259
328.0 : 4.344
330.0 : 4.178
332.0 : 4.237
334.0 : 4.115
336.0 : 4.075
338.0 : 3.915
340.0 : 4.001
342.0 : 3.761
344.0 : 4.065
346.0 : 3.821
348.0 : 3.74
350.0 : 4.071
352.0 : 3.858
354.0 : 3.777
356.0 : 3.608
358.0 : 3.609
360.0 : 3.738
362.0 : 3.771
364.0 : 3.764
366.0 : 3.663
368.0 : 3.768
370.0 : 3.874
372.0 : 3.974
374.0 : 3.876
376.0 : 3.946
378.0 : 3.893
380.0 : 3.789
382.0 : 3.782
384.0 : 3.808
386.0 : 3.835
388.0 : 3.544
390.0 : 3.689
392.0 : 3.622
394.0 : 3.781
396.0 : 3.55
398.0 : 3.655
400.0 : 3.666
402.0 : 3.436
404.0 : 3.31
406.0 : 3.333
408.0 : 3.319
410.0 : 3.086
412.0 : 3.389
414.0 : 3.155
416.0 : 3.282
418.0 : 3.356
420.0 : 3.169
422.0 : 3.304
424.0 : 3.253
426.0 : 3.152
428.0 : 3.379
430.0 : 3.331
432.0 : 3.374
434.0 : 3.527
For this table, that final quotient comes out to 0.175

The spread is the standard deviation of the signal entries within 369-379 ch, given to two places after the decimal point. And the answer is 0.04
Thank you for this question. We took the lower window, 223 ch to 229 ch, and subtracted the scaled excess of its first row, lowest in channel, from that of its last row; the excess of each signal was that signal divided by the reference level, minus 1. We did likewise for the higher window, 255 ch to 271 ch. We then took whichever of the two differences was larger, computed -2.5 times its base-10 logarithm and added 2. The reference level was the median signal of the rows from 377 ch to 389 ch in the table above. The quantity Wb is 6.4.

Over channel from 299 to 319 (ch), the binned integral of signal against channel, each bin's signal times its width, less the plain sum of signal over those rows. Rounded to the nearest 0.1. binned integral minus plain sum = 40.8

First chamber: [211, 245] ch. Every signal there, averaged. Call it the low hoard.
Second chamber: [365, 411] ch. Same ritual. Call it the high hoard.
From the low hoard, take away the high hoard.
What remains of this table -0.2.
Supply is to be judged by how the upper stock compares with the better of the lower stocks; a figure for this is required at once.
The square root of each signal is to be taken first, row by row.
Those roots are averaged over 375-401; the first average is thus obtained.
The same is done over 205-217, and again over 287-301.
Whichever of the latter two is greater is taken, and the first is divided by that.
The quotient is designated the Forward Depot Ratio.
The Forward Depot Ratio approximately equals 0.99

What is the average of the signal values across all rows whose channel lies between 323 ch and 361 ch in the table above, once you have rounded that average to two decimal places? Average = 3.97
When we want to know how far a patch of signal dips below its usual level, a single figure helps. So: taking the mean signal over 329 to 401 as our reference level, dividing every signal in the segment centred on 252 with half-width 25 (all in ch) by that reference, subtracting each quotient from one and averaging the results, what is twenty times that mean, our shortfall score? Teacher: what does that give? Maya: 1.3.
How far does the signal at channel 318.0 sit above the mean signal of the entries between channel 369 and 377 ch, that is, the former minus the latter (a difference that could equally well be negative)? 0.2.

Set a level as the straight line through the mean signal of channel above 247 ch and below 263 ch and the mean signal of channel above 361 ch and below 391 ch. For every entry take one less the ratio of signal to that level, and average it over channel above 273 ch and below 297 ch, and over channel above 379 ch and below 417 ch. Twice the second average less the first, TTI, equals 0.22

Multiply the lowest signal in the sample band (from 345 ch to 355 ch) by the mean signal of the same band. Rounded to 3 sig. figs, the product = 14.4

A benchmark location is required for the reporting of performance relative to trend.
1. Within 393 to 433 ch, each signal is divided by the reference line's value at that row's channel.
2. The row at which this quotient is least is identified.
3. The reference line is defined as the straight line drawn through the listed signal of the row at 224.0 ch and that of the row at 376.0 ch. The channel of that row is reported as 410.0 ch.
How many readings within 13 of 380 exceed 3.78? 9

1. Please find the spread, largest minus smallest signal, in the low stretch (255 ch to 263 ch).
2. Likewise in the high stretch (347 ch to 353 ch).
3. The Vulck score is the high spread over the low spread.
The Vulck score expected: 2.12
